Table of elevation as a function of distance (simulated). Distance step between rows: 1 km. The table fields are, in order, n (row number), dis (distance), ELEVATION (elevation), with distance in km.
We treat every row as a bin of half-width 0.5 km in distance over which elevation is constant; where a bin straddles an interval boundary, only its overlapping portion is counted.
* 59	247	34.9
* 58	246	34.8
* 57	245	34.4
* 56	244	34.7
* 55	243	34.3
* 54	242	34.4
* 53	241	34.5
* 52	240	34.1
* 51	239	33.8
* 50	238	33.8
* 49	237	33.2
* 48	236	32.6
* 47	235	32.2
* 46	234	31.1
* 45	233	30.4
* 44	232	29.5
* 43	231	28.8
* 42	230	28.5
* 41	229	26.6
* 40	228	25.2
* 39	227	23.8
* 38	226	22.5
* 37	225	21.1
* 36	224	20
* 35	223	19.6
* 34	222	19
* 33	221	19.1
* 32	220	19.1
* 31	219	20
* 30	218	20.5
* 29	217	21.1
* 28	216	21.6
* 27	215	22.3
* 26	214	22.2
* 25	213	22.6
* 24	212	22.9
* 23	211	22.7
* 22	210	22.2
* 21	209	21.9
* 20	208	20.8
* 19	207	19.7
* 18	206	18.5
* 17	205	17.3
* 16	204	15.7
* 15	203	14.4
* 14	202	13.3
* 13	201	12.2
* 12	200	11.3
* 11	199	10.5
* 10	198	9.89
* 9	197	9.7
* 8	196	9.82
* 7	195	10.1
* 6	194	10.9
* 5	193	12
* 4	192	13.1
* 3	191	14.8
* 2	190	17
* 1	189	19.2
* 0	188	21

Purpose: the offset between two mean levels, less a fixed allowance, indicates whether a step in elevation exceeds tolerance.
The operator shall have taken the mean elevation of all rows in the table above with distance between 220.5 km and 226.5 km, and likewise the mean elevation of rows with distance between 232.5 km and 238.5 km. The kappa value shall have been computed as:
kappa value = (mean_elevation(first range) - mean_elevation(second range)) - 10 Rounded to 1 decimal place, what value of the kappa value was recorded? -22.0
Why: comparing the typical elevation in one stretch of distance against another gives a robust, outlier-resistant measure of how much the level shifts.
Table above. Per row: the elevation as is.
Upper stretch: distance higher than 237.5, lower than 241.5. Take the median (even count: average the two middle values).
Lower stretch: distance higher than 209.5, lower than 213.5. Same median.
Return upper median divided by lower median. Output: 1.5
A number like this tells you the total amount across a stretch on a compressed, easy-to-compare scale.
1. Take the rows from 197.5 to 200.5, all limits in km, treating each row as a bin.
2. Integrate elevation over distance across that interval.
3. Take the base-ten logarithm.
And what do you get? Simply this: 1.50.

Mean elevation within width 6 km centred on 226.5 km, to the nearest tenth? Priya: 23.2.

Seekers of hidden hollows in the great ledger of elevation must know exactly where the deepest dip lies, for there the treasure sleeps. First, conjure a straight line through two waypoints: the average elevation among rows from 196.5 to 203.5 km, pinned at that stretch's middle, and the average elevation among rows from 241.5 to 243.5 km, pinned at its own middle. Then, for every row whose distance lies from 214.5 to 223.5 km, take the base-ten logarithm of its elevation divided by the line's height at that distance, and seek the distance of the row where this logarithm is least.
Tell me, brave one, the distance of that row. 222 km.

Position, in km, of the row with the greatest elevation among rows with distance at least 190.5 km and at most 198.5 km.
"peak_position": 191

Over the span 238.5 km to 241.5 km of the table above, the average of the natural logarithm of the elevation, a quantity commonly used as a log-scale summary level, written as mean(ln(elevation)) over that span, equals 3.53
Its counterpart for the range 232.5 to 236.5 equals 3.45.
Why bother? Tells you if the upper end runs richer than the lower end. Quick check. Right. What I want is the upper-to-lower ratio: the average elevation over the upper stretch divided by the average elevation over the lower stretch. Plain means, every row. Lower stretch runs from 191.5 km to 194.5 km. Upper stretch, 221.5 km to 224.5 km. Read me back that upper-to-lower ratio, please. 1.63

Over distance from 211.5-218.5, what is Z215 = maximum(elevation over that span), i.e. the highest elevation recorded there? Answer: 22.9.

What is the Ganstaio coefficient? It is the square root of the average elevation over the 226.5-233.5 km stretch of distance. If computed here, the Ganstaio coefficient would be 5.2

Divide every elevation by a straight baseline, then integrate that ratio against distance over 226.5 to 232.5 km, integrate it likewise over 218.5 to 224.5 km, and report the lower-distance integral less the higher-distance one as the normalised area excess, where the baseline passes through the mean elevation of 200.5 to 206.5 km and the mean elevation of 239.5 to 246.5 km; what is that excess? -0.9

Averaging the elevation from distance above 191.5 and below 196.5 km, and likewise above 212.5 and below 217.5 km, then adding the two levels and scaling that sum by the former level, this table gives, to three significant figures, 371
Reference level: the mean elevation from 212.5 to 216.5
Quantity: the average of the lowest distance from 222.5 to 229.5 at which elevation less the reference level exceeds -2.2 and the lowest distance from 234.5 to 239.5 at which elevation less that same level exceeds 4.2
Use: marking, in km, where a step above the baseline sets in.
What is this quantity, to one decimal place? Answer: 229.5 km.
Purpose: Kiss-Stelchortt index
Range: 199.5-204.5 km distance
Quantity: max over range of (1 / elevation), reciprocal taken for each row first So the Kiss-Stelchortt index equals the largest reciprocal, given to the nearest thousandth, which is 0.088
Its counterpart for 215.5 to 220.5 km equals 0.052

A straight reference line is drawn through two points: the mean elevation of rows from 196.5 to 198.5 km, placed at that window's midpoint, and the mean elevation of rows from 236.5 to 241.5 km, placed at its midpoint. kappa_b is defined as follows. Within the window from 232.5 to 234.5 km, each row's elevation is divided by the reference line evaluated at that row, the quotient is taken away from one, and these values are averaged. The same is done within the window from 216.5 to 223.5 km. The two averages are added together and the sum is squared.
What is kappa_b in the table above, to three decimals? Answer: 0.017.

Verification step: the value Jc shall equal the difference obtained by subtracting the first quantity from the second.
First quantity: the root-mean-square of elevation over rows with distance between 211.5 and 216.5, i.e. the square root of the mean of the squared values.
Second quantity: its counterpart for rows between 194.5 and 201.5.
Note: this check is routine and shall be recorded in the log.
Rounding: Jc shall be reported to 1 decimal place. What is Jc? -11.8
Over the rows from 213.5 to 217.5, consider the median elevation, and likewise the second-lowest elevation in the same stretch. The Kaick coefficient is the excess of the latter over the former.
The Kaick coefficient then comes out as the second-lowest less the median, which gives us -0.3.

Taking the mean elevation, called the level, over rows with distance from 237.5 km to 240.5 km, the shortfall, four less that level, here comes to -30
